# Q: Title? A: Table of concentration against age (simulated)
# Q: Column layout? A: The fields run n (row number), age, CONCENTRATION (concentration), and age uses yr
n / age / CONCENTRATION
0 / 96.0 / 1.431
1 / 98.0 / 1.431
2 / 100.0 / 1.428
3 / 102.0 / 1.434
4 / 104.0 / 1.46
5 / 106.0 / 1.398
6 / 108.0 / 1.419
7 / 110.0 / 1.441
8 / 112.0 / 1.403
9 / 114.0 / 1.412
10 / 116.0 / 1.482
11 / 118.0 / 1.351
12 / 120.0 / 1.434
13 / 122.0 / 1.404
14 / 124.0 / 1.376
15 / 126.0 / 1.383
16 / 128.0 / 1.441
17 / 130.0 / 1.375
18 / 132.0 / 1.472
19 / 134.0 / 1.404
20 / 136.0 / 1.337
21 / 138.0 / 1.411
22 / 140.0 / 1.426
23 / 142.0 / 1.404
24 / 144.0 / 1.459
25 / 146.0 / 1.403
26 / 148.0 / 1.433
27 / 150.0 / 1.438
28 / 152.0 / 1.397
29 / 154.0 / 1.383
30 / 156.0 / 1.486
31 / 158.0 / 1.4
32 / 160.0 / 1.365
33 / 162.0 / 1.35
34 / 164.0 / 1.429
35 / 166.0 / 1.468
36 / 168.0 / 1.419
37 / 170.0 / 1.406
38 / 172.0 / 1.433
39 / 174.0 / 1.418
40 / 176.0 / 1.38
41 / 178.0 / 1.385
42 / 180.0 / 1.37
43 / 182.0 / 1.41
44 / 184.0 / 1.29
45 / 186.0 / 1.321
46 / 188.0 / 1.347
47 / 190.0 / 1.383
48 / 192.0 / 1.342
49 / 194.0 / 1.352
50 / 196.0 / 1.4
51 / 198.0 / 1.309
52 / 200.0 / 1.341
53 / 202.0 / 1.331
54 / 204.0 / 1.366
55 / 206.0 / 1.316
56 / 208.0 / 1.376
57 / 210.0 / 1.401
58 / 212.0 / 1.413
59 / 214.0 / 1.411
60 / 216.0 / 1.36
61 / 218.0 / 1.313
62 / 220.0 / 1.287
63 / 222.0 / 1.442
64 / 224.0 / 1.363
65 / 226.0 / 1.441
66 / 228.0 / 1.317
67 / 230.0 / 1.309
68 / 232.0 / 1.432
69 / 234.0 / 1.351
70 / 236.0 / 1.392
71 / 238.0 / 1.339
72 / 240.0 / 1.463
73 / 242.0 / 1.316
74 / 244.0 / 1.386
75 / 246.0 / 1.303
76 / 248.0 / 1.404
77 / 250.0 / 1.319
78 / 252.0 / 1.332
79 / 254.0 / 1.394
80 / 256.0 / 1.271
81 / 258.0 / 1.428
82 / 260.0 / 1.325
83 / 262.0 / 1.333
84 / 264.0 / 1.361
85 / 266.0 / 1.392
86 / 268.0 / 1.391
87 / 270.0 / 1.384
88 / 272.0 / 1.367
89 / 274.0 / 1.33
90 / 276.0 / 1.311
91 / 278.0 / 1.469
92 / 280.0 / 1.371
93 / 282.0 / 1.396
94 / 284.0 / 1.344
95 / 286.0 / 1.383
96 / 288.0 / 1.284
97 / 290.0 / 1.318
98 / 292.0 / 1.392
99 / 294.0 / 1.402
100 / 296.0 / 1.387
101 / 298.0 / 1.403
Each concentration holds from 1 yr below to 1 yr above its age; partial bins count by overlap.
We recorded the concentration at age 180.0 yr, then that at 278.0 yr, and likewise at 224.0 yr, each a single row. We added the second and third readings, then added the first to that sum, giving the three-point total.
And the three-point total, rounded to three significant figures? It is 4.20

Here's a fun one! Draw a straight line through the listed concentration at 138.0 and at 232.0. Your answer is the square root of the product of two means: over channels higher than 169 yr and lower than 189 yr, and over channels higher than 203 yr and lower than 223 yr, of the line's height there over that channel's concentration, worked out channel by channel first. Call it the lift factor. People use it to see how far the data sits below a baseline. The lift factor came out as 1.04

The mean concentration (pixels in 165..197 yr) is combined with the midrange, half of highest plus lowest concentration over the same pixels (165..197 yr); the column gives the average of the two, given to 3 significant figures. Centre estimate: 1.38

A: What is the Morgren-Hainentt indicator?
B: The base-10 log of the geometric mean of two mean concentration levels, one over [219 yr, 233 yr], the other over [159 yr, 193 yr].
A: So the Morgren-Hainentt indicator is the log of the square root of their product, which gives 0.139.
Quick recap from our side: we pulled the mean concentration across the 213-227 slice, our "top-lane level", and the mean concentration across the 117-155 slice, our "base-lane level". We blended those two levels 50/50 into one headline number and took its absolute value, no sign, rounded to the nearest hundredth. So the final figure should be 1.39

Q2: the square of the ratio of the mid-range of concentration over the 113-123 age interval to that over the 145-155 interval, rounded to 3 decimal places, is 1.009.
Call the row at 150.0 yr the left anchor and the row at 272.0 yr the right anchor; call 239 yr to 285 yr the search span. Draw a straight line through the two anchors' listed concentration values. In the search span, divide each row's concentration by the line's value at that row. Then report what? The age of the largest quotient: 278.0 yr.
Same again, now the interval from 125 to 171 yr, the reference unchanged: 156.0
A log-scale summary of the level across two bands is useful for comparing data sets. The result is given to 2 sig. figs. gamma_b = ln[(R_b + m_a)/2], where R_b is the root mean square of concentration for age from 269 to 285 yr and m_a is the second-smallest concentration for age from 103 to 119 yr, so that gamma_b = 0.33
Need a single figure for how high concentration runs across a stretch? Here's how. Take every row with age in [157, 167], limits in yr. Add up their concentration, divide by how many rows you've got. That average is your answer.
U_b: 1.40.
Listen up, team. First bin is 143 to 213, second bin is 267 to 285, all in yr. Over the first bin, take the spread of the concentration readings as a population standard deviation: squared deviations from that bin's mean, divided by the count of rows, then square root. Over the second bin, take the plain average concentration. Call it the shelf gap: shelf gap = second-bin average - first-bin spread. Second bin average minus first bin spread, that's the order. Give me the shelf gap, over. 1.33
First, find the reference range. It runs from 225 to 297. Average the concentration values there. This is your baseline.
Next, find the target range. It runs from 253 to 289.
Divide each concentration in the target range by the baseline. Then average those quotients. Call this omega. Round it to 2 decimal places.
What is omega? 1.00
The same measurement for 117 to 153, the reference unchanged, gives 1.03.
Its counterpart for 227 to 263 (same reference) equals 0.99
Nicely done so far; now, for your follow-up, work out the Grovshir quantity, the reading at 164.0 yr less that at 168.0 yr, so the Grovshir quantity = 0.010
